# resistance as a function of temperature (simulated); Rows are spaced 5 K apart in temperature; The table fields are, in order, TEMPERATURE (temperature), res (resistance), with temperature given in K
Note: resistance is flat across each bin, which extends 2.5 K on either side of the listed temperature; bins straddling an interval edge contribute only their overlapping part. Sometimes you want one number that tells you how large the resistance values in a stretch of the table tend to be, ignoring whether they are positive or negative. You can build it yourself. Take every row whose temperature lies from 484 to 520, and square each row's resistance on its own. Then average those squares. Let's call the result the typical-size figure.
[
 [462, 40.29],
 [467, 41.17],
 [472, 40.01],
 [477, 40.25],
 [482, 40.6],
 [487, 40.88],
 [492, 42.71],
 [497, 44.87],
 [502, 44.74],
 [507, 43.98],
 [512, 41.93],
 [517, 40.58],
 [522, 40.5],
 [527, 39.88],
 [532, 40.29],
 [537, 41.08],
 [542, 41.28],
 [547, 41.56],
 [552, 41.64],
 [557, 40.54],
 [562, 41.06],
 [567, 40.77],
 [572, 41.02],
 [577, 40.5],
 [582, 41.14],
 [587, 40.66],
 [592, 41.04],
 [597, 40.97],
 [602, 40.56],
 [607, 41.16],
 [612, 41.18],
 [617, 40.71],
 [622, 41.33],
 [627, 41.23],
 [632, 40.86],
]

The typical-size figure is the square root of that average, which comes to 42.8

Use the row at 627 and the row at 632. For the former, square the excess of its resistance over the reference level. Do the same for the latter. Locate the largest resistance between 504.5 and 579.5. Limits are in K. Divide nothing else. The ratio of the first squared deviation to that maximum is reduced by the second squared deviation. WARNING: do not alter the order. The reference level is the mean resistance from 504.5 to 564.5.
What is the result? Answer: -0.11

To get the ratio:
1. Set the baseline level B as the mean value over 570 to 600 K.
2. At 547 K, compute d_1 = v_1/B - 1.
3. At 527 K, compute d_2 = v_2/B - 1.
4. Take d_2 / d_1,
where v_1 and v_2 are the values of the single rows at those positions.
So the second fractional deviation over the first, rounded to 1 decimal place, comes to -1.5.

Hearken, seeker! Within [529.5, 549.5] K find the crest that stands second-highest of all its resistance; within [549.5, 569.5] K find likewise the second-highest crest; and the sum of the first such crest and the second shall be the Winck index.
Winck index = 82.3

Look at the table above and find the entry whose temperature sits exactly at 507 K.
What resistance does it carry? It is 43.98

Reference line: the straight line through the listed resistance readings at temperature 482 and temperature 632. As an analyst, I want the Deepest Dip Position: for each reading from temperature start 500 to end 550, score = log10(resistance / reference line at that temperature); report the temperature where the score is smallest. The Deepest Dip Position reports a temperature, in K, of 527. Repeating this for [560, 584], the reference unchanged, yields 577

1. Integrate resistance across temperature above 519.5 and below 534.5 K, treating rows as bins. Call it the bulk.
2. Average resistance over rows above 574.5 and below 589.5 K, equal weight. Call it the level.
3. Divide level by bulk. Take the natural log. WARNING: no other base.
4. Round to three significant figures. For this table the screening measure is -2.69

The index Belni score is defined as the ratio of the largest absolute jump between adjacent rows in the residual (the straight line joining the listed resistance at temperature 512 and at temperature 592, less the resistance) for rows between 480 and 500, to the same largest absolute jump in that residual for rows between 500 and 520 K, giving 1.1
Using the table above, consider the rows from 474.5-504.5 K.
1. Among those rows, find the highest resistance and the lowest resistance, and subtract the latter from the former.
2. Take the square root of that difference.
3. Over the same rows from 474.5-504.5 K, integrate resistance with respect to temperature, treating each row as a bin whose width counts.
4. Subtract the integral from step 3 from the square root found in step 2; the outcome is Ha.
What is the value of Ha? -1268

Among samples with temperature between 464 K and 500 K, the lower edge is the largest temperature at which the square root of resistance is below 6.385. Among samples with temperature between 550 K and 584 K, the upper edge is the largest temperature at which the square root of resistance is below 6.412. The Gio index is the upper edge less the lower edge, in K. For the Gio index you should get 95 K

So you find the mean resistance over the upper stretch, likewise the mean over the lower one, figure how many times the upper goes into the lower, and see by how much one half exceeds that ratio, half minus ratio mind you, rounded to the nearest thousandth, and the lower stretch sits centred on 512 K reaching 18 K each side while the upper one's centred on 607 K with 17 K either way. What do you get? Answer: -0.533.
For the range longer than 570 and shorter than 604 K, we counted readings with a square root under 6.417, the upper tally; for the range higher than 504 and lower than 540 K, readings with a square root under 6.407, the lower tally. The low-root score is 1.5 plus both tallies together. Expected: 12.5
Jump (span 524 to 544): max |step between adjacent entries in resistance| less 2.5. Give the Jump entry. -1.7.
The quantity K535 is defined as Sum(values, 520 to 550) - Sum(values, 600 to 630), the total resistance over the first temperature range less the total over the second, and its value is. -1.6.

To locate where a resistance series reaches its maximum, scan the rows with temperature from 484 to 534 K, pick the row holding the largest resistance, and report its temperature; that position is 497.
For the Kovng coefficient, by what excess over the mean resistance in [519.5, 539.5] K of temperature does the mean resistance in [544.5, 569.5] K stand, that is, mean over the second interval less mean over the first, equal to 0.68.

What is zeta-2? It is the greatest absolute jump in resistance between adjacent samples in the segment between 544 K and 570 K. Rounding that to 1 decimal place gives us 1.1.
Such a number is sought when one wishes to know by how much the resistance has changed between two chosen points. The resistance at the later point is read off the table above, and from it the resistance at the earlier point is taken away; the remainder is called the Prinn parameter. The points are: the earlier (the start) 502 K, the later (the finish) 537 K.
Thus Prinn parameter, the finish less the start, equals -3.7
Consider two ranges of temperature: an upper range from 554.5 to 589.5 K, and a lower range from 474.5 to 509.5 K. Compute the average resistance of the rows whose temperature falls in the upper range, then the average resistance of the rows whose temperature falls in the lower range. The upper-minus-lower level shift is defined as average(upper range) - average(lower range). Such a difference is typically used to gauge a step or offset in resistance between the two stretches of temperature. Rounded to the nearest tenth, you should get -1.8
